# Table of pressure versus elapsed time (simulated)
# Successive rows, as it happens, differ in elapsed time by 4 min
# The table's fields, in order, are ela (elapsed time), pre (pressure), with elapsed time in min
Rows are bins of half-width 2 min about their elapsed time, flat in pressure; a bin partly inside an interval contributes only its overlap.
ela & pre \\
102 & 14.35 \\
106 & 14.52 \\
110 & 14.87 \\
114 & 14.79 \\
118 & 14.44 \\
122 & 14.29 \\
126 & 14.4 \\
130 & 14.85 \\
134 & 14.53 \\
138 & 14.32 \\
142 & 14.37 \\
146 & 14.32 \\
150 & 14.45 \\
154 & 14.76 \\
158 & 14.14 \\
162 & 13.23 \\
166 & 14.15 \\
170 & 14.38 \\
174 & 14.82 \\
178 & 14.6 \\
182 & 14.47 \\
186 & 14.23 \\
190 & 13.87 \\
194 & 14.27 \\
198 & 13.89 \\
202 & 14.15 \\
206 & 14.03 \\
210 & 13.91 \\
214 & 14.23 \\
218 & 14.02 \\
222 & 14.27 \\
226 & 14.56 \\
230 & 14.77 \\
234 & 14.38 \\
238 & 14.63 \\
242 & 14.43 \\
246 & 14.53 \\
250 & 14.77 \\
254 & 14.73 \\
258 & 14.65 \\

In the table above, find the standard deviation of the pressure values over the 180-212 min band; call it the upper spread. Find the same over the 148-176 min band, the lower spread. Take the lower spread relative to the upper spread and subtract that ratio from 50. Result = 47.5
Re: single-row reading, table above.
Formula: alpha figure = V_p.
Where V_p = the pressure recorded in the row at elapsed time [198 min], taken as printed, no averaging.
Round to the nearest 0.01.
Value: 13.89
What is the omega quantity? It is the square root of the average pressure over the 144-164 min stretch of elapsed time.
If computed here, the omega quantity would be 3.766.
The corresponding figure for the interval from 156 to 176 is 3.761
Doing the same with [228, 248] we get 3.814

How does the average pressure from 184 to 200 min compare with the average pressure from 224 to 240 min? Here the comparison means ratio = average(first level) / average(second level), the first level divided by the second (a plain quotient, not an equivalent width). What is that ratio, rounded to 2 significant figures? 0.96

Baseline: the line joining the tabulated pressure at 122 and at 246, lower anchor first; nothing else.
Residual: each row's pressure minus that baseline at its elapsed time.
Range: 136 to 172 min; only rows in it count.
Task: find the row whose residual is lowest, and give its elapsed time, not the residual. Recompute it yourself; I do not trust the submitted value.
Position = 162 min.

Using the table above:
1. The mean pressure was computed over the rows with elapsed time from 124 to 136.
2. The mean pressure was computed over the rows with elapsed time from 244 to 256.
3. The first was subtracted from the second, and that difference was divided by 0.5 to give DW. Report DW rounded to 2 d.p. 0.17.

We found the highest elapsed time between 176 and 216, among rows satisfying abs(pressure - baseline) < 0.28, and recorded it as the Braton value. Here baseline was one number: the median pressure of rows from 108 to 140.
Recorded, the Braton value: 214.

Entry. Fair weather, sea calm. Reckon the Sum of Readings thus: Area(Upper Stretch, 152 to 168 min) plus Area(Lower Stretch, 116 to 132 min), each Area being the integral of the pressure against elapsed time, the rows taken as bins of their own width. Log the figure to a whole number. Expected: 457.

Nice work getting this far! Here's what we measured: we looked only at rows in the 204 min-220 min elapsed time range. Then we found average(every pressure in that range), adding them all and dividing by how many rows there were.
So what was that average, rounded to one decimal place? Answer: 14.0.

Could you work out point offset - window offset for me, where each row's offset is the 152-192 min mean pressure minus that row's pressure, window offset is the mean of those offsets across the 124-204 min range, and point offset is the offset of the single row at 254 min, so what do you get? -0.42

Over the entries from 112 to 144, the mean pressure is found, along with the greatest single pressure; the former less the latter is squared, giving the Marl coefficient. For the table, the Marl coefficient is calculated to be 0.12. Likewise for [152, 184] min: 0.25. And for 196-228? 0.18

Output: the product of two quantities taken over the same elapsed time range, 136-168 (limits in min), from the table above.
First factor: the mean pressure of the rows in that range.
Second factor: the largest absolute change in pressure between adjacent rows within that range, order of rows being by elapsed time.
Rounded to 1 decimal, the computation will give 13.1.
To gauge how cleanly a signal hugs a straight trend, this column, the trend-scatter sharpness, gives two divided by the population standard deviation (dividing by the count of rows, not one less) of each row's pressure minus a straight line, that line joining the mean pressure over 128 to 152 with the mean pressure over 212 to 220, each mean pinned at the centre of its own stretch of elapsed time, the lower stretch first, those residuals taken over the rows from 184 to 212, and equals 13.6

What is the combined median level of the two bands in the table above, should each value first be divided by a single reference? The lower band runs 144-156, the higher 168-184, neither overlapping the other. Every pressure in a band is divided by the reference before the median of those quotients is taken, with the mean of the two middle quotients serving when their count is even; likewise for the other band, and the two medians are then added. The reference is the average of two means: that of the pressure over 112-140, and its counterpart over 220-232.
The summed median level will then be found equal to 2.00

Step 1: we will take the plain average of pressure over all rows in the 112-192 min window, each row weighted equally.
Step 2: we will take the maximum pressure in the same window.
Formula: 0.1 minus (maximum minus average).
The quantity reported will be -0.38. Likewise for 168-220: -0.50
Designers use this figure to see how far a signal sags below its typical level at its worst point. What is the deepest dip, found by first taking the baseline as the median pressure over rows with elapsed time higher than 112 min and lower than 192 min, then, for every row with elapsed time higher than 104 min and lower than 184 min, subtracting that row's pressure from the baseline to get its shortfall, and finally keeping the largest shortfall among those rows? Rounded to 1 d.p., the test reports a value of 1.2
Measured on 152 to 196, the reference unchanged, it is 1.2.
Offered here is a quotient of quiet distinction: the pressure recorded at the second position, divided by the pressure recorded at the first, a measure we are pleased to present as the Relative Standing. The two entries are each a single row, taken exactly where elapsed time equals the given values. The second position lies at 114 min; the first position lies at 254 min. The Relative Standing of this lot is 1.004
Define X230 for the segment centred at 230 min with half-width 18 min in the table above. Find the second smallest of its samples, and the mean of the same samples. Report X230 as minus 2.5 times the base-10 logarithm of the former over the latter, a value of 0.015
